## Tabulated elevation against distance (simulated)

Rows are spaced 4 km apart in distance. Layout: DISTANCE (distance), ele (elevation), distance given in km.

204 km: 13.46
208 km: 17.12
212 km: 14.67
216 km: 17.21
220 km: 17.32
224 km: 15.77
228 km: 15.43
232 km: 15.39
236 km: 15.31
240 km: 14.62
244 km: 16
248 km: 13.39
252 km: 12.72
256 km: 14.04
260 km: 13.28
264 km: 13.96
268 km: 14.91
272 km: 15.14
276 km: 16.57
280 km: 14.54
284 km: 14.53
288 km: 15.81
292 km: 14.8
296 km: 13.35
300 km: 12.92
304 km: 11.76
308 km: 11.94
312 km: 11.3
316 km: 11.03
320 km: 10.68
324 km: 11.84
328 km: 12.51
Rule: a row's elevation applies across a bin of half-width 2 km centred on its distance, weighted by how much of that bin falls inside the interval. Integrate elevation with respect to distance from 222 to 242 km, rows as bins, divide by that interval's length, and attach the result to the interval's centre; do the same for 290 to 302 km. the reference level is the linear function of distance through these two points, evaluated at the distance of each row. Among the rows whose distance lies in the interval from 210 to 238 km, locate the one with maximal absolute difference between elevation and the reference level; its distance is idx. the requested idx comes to 220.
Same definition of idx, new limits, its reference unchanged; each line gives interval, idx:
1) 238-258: 252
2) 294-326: 320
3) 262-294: 276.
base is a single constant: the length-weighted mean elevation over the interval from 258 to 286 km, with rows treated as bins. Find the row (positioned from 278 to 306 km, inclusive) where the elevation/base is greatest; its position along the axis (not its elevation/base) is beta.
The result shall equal 288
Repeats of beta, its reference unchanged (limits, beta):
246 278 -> 276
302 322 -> 308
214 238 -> 220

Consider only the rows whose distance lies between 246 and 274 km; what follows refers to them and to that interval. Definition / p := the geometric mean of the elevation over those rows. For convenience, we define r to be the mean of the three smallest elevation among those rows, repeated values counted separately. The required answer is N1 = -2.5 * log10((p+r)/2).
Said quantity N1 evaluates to -2.83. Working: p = 13.9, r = 13.1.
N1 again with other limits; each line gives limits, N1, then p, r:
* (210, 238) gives -2.97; 15.8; 15.1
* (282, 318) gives -2.71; 13.0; 11.4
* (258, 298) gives -2.87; 14.7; 13.5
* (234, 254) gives -2.86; 14.4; 13.6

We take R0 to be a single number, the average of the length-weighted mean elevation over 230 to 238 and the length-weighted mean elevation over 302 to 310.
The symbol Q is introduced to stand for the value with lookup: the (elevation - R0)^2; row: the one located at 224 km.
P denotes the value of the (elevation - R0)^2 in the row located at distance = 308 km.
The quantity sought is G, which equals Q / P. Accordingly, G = 1.7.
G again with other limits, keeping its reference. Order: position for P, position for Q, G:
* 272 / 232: 1.4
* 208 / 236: 0.2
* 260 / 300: 4.5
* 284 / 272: 2.7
